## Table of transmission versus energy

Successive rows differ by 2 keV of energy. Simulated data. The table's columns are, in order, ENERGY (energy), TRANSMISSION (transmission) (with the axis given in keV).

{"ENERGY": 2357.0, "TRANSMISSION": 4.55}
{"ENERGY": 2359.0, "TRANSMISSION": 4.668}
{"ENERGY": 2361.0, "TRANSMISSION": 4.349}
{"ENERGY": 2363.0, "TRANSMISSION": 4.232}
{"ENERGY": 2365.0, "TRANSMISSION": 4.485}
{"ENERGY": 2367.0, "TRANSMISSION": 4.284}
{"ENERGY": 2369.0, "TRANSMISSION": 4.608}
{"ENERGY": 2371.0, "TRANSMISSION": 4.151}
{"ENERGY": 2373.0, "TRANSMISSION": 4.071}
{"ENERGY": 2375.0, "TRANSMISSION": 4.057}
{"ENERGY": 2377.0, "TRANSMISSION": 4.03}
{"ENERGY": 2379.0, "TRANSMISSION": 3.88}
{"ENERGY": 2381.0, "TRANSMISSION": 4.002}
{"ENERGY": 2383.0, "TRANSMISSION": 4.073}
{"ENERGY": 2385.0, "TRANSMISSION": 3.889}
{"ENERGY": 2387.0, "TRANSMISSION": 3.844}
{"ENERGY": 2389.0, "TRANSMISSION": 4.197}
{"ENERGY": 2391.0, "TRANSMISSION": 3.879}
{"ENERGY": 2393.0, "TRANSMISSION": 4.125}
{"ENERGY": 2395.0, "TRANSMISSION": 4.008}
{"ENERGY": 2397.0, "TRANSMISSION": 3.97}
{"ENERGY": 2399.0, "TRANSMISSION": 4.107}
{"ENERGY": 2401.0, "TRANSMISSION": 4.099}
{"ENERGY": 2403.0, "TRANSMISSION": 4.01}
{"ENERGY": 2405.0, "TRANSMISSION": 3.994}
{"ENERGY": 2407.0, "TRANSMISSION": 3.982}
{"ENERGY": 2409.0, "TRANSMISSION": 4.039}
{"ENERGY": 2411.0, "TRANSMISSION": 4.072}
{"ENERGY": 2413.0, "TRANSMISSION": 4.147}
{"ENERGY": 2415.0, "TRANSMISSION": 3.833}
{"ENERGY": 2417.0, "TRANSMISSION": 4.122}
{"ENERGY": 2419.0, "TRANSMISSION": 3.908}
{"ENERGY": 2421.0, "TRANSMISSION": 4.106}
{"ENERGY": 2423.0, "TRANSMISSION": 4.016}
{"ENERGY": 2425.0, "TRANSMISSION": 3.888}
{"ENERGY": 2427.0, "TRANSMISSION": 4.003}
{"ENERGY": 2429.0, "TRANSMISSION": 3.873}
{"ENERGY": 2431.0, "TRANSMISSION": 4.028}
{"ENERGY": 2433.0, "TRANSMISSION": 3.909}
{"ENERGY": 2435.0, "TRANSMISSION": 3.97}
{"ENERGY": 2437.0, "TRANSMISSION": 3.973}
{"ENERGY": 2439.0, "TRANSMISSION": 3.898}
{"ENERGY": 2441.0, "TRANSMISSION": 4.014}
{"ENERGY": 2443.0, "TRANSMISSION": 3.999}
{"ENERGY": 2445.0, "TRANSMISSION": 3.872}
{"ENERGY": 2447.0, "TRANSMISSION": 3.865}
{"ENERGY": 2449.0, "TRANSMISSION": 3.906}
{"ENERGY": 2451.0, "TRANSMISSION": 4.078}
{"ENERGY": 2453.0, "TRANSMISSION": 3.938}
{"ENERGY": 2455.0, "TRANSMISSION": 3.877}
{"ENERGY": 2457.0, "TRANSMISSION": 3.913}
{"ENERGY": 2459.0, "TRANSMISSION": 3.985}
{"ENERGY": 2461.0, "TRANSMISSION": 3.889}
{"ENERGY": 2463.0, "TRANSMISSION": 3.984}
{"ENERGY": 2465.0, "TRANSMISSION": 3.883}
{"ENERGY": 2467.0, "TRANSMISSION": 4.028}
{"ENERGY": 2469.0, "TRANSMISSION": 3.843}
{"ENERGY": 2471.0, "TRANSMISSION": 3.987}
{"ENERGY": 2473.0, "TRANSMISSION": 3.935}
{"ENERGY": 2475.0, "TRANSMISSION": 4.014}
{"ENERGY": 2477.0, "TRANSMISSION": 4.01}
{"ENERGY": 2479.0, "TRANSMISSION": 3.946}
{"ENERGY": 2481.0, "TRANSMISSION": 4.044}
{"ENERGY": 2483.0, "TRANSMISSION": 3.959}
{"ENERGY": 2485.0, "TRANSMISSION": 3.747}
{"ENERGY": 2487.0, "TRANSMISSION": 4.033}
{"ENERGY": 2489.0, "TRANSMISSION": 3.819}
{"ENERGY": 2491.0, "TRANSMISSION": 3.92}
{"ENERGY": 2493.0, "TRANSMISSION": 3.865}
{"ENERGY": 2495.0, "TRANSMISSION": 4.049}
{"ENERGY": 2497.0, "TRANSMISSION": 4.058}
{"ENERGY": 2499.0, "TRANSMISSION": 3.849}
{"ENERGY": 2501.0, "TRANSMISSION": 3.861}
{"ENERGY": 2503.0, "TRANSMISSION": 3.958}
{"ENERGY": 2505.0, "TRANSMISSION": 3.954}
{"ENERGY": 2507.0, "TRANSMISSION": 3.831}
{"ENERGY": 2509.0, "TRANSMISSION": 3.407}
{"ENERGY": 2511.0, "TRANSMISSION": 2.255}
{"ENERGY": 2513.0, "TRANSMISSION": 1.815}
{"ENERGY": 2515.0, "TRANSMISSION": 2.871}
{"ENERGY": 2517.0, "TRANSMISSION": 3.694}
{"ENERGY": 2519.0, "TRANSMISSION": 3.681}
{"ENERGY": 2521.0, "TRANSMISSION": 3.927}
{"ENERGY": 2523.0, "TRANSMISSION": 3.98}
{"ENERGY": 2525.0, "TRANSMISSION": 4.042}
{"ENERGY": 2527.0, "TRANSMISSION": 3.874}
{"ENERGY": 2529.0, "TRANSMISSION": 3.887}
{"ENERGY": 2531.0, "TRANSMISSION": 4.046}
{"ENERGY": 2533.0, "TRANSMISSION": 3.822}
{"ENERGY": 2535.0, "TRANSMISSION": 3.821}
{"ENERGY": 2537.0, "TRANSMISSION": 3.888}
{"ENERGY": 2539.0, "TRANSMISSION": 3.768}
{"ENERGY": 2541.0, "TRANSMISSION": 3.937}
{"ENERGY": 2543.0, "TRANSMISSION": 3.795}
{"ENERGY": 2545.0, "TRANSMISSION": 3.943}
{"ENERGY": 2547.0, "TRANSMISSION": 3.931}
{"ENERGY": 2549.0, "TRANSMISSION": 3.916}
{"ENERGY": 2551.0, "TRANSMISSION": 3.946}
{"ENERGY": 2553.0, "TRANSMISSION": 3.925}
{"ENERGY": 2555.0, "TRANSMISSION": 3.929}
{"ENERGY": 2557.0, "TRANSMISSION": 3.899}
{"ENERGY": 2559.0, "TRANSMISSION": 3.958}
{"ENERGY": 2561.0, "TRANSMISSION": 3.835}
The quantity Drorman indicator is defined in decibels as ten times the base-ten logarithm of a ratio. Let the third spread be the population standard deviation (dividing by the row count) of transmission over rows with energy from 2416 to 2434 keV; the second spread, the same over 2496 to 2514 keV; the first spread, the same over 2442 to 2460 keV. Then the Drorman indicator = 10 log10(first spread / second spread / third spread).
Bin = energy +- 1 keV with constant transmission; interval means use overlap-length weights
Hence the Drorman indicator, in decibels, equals 0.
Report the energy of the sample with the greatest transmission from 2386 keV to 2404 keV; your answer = 2389.0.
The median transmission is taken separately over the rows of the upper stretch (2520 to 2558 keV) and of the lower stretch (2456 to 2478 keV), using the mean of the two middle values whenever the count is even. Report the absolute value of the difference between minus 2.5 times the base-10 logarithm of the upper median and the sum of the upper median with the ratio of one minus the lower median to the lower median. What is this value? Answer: 4.66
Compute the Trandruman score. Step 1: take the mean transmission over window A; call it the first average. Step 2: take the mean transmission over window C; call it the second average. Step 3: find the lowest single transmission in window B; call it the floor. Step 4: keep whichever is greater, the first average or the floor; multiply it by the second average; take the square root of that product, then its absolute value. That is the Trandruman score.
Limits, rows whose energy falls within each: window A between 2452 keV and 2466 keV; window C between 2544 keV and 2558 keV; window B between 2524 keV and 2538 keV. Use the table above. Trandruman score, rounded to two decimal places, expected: 3.93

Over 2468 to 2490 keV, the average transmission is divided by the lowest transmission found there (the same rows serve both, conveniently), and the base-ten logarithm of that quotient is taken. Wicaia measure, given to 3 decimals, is 0.022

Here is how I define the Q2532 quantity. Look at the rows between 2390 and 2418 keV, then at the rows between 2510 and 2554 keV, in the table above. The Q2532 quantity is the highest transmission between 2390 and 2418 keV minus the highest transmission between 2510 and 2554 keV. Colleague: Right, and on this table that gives 0.10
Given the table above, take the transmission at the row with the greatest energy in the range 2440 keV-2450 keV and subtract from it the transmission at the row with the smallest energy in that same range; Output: -0.11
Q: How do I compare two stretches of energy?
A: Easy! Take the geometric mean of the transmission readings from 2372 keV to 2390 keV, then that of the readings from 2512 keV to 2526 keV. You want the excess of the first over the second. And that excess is 0.68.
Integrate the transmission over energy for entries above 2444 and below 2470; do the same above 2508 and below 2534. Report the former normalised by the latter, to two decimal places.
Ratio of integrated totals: 1.13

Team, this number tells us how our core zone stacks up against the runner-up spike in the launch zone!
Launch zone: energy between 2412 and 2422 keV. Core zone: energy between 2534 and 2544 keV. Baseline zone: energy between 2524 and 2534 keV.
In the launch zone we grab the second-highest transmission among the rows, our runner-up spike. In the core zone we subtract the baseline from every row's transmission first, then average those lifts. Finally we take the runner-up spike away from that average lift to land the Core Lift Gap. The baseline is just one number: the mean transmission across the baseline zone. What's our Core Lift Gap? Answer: -4.21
